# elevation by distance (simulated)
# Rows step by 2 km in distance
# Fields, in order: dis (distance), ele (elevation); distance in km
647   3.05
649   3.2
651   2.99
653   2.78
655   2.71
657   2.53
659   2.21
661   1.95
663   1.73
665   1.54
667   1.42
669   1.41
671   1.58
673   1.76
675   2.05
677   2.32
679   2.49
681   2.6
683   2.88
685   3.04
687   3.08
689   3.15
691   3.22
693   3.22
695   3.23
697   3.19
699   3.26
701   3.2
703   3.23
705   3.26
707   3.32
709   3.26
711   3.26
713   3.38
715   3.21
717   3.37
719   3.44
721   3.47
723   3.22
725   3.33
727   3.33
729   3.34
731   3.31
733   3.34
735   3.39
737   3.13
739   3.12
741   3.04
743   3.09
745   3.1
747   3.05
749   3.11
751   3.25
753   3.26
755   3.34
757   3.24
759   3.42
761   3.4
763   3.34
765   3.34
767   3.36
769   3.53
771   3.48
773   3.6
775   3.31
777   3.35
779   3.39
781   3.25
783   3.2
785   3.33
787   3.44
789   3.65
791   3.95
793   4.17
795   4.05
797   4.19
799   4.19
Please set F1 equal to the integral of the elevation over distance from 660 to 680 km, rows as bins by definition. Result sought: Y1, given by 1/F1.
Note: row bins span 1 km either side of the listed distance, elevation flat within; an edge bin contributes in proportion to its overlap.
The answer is 0.0274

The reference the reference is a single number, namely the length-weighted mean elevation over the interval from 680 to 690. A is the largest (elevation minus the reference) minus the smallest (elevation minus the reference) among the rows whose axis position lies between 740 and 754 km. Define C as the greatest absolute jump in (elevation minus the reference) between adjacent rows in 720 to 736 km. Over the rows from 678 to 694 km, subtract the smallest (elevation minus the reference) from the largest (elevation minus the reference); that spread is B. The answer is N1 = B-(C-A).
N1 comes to 0.70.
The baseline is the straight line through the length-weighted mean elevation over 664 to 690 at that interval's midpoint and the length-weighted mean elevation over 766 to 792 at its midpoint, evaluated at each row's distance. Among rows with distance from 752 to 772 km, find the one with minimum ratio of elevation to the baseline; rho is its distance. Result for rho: 757 km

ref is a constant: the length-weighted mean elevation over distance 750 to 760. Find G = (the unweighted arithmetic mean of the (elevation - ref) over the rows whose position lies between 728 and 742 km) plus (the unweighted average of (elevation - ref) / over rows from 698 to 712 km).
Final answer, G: -0.11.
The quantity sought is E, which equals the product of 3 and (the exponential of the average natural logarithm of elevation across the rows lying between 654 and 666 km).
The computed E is 6.2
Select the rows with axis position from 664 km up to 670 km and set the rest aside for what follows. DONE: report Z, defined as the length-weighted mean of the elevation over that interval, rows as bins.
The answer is 1.46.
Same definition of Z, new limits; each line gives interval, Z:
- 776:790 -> 3.37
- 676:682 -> 2.47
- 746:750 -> 3.08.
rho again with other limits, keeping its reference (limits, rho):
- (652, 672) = 669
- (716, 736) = 731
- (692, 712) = 711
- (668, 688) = 669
